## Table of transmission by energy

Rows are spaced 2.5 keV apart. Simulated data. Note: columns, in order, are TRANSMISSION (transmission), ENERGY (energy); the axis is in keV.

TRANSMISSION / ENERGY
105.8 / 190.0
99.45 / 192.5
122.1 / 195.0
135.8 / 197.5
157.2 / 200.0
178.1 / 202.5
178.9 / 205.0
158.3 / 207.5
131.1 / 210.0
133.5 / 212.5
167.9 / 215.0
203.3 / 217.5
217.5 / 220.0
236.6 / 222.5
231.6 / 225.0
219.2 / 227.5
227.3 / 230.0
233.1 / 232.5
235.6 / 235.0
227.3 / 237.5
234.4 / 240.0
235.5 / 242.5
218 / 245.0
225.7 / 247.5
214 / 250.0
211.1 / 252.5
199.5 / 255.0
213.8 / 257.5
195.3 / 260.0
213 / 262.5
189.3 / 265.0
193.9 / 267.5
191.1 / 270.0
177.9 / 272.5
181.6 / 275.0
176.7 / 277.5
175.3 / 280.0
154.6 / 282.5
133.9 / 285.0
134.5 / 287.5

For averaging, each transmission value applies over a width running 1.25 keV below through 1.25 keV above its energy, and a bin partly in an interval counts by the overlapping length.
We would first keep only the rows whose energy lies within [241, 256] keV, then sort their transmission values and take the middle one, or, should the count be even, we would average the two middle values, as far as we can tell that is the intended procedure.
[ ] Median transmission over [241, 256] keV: 216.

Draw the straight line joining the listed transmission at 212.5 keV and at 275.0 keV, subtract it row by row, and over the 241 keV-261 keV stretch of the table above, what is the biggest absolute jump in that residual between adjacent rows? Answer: 20.4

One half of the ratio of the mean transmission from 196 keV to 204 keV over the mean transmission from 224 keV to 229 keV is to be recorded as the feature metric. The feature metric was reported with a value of 0.35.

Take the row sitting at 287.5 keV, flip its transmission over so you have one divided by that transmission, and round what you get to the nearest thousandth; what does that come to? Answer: 0.007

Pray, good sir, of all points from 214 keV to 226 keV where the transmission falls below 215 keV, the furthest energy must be 217.5 keV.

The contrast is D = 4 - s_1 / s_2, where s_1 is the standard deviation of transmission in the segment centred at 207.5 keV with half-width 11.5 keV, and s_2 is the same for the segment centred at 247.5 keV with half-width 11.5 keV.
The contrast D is 1.9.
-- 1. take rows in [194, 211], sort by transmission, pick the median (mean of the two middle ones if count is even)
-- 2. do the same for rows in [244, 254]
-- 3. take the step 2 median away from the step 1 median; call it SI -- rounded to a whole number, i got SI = -59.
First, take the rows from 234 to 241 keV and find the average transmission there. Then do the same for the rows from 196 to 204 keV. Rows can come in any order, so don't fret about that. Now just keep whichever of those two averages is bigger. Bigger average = 232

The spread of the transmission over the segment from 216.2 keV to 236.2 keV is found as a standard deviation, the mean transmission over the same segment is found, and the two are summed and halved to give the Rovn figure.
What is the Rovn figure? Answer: 118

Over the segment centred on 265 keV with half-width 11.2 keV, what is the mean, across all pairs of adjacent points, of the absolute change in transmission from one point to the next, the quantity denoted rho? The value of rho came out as 12.3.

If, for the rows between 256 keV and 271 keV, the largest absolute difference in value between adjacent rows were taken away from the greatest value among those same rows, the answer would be 190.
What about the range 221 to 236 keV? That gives 224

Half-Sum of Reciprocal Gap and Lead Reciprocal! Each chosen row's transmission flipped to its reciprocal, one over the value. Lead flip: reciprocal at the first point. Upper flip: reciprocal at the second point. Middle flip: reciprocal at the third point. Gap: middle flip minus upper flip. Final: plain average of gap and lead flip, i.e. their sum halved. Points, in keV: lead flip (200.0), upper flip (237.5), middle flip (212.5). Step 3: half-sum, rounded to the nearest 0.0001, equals 0.0047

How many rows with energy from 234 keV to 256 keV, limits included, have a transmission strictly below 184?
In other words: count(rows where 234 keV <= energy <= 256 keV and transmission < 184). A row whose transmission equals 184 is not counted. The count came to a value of 0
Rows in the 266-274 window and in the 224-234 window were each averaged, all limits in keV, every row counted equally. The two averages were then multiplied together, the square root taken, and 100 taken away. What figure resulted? 107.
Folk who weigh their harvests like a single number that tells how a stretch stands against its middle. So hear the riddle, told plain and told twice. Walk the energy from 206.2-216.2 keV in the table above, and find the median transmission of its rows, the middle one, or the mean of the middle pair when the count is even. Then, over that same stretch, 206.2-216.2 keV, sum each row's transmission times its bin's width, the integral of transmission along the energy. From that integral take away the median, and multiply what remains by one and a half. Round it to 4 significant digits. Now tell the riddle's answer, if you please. 1997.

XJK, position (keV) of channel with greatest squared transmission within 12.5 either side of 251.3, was 242.5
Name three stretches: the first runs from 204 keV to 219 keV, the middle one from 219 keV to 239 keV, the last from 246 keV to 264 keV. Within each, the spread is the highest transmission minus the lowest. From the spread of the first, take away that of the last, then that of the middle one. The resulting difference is 23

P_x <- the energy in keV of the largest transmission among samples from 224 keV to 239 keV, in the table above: 235.0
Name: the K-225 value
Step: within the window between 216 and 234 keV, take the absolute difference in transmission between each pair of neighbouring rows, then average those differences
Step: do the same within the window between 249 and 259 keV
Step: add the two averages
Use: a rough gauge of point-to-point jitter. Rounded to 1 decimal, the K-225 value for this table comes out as 20.4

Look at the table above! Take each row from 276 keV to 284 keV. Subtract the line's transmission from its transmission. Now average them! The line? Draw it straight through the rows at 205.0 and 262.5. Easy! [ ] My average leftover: -55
